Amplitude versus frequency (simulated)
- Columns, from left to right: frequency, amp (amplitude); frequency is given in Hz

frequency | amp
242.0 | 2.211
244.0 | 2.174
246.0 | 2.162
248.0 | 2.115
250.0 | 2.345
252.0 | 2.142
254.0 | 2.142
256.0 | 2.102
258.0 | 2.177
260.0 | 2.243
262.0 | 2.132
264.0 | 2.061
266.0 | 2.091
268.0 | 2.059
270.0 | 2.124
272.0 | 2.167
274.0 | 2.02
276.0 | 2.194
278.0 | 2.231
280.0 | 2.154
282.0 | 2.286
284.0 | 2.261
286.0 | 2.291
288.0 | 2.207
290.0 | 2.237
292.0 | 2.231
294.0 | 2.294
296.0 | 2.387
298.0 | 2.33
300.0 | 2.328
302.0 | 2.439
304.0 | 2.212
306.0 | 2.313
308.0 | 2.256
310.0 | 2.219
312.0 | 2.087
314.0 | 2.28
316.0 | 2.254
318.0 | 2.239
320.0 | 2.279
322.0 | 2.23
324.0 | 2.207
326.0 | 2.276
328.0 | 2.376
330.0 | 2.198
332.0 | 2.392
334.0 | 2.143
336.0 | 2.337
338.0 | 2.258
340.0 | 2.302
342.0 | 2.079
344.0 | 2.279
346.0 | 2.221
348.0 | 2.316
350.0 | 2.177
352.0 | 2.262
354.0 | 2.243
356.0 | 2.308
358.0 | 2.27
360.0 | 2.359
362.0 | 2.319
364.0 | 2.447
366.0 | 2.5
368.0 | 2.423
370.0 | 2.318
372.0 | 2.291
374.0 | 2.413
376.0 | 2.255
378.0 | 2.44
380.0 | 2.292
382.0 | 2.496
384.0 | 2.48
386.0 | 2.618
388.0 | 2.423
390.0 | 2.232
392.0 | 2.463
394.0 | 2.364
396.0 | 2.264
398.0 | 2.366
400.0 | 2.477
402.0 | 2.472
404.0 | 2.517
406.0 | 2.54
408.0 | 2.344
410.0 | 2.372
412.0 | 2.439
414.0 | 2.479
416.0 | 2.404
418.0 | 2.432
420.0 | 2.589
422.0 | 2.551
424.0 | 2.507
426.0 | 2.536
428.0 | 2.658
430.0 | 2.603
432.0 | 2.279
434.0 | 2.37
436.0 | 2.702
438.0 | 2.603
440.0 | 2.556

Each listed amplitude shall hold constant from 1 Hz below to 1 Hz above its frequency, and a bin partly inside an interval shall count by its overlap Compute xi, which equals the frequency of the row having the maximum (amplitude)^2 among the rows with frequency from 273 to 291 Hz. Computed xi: 286.0 Hz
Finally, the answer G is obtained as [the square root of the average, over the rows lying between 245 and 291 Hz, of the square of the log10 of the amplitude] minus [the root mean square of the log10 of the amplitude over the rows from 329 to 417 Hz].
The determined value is -0.04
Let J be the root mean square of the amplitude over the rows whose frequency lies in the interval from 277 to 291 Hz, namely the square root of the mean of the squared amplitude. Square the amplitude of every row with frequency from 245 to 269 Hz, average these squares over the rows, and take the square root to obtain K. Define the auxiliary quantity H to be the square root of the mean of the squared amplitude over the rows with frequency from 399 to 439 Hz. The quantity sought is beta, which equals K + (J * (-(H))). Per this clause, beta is -3.4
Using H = 2.50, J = 2.24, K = 2.15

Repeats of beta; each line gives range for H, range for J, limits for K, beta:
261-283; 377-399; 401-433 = -2.7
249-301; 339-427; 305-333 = -3.0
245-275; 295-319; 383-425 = -2.4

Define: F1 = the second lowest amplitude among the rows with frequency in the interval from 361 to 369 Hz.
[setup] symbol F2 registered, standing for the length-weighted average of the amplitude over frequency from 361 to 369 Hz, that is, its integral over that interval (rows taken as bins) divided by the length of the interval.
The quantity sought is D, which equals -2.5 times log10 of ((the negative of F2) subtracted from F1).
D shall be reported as -1.71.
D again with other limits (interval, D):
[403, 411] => -1.71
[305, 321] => -1.62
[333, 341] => -1.64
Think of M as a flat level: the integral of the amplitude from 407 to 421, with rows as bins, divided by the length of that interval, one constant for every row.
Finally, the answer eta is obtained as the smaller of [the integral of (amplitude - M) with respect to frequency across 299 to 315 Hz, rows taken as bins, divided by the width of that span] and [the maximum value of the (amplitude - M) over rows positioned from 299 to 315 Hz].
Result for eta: -0.17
